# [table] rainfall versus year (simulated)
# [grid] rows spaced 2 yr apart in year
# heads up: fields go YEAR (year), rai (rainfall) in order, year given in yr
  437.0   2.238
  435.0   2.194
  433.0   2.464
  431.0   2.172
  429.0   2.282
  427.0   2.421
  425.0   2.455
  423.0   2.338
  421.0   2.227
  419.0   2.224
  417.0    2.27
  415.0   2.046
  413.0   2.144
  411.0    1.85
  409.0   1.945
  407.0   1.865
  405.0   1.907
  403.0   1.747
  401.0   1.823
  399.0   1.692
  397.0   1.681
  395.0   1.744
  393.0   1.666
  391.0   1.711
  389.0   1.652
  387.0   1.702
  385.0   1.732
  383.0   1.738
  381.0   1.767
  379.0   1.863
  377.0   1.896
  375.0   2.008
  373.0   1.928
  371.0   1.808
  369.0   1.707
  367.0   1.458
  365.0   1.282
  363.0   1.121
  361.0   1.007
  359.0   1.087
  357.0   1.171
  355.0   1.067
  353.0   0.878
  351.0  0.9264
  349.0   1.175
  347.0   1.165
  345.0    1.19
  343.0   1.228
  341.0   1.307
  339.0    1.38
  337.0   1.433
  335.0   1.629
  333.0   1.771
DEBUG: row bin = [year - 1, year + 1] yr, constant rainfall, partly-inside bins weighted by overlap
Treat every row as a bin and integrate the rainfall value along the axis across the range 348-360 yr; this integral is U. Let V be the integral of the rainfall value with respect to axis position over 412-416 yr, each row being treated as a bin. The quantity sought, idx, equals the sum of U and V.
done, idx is 21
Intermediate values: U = 12.6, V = 8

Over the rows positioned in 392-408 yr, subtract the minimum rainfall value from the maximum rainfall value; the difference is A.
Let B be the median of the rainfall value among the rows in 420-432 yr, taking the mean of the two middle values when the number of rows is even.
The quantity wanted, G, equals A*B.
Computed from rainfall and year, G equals 0.56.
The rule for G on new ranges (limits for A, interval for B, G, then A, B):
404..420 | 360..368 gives 0.50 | 0.420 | 1.20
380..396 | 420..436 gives 0.27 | 0.115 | 2.31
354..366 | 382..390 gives 0.47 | 0.275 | 1.72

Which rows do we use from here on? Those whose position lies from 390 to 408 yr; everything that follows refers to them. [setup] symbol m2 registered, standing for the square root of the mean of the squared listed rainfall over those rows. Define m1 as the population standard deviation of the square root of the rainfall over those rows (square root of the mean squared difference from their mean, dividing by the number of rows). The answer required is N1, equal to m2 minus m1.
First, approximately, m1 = 0.030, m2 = 1.76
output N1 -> 1.7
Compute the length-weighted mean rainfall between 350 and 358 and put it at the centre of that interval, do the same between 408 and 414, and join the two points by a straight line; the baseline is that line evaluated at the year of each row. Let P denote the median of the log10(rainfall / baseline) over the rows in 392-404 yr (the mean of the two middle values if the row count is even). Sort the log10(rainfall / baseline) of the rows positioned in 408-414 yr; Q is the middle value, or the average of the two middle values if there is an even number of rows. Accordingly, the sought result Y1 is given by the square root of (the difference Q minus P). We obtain 0.092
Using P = -0.009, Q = 0.00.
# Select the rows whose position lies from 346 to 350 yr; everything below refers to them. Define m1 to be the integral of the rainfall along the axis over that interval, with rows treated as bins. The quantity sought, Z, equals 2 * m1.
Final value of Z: 9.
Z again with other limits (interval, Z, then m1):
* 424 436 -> 56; 28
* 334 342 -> 23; 11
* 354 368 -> 33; 16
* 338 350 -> 30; 15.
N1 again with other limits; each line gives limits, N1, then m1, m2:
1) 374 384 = 1.8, 0.035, 1.86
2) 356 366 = 1.1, 0.043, 1.14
